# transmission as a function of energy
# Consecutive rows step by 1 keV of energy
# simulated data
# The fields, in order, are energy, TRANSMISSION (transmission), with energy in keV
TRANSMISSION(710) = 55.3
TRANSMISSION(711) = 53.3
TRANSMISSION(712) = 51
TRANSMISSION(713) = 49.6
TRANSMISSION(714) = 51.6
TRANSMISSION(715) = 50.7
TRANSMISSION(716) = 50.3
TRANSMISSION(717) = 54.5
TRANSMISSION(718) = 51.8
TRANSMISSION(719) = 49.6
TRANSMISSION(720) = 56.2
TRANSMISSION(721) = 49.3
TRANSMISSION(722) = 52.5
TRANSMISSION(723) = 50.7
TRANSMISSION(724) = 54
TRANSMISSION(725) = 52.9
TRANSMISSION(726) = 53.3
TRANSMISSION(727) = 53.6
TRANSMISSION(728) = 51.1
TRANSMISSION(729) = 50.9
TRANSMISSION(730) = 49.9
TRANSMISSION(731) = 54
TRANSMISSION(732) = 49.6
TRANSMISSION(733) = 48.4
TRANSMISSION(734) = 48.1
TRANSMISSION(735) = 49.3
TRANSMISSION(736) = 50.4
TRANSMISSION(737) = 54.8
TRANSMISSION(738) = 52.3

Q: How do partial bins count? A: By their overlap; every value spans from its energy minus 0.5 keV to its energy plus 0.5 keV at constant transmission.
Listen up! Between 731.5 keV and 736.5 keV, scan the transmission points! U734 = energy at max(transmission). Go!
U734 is 736 keV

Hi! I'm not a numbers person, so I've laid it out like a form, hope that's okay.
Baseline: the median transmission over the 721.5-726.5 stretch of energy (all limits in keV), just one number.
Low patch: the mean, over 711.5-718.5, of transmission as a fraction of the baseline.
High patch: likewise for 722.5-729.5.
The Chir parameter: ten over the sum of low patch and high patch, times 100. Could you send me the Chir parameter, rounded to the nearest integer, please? 510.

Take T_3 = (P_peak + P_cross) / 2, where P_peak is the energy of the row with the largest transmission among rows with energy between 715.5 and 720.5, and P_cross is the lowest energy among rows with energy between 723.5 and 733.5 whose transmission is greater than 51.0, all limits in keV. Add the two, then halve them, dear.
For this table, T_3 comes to 722.0 keV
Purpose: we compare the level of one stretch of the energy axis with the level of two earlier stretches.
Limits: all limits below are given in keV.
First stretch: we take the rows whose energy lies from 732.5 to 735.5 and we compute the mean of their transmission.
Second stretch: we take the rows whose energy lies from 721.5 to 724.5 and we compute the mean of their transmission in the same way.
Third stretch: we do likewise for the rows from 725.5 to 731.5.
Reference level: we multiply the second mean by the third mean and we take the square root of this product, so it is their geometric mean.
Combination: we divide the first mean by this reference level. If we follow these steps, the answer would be 0.93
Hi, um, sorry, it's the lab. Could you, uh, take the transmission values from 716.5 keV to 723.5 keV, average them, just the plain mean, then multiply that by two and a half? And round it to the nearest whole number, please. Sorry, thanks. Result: 130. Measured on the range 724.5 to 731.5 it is 131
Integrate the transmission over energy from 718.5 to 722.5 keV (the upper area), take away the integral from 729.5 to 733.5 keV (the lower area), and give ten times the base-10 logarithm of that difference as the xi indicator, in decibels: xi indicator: 7.6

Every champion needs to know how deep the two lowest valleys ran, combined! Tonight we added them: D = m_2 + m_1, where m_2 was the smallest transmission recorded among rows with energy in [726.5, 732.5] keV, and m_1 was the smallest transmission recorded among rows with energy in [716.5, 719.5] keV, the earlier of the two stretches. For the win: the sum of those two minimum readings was 99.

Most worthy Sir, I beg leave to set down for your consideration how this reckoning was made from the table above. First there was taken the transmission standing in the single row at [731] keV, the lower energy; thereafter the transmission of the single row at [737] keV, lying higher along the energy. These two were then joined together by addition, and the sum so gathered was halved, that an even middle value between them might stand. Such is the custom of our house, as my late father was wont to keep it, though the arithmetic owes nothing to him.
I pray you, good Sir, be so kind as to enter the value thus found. 54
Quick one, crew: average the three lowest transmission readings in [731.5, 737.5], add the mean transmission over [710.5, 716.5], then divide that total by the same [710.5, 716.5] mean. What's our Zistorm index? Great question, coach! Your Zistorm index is 1.95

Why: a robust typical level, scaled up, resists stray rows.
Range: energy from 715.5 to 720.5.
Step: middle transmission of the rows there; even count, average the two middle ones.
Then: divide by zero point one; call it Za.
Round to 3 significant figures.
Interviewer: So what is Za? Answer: 518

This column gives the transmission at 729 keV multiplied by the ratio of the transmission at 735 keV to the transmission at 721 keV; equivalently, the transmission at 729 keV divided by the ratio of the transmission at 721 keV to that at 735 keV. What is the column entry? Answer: 50.9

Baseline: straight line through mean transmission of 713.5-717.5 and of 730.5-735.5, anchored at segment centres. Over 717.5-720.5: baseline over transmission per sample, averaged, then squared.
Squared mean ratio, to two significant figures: 0.96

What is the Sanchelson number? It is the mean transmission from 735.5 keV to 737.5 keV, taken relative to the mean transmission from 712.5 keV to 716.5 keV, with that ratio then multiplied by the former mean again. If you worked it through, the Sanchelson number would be 54.7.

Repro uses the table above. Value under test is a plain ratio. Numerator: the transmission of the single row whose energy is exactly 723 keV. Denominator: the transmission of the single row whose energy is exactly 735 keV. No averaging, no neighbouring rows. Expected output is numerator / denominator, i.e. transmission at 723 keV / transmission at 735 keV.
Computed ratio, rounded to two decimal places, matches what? 1.03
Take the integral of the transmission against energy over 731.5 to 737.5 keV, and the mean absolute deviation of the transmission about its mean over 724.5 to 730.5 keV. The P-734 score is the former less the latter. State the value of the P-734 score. 299.3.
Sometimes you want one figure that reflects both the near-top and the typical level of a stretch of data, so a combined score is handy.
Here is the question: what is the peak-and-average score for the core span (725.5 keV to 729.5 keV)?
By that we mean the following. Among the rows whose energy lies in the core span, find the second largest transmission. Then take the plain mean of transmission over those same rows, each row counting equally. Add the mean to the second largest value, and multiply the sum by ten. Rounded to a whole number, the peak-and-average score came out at 1055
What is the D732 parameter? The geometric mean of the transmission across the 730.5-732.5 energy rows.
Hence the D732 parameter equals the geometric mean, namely 51.8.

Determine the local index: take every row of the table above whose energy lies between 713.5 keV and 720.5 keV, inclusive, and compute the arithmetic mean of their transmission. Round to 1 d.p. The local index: 52.1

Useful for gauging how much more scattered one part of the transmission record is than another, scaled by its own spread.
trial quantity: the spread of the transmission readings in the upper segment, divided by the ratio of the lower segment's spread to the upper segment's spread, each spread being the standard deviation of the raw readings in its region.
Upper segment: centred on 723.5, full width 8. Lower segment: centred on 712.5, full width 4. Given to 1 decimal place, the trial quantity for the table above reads 2.9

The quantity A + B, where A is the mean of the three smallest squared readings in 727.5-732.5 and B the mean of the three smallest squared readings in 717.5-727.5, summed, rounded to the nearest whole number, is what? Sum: 5001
